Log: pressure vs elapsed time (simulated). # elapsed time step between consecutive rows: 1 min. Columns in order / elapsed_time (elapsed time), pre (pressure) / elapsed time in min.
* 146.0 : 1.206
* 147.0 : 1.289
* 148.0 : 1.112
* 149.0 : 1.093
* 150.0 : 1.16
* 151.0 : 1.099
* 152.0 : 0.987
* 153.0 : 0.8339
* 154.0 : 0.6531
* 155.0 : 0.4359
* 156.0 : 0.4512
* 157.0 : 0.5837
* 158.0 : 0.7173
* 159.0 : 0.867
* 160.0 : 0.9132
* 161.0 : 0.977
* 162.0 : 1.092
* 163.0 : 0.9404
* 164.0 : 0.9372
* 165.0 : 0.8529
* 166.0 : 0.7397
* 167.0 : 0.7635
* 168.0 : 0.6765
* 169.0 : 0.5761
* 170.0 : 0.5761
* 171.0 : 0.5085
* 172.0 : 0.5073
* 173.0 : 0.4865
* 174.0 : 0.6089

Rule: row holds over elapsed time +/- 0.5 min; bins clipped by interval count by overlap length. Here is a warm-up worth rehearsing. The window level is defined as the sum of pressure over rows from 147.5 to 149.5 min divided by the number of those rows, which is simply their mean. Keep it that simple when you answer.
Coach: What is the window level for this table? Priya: 1.1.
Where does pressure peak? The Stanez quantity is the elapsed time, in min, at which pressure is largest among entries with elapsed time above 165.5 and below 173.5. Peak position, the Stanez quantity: 167.0 min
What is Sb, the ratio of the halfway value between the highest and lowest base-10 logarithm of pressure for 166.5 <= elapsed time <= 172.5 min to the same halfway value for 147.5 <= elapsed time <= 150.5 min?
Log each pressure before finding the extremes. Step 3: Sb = -4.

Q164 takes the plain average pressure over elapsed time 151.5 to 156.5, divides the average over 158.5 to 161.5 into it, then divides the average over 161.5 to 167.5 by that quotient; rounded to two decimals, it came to 1.21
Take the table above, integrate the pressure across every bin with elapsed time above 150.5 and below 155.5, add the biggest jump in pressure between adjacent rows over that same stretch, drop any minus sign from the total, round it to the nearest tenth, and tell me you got 4.2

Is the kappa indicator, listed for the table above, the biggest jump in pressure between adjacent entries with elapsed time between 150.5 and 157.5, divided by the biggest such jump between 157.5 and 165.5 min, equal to 1.4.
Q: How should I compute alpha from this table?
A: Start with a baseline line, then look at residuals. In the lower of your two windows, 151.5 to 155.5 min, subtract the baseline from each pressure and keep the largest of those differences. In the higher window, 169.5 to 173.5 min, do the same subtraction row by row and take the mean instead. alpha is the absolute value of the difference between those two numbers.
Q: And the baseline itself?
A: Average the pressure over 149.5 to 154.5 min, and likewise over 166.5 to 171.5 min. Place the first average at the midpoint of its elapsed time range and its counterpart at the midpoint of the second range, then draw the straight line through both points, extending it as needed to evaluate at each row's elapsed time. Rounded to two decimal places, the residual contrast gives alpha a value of 0.09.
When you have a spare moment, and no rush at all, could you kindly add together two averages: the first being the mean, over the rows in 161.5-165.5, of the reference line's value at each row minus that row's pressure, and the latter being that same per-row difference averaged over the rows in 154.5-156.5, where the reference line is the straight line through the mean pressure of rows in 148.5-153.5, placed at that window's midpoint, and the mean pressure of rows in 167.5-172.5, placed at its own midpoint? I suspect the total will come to 0.25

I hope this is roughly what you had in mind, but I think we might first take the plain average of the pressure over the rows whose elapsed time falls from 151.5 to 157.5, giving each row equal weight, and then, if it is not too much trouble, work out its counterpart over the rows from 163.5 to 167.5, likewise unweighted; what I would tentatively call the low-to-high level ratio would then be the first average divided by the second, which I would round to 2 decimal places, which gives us 0.80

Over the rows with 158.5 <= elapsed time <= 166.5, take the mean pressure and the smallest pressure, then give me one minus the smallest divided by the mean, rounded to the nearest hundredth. 0.19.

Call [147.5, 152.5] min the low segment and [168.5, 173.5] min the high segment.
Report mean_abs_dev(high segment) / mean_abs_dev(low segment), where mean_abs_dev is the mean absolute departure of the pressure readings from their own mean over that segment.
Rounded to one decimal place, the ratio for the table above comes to 0.9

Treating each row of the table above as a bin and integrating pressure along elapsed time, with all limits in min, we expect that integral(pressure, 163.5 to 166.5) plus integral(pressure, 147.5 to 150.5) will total 5.9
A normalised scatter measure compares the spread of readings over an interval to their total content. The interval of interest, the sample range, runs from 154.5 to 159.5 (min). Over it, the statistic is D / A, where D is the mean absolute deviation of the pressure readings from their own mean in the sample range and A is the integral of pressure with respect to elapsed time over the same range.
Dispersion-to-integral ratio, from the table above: 0.047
